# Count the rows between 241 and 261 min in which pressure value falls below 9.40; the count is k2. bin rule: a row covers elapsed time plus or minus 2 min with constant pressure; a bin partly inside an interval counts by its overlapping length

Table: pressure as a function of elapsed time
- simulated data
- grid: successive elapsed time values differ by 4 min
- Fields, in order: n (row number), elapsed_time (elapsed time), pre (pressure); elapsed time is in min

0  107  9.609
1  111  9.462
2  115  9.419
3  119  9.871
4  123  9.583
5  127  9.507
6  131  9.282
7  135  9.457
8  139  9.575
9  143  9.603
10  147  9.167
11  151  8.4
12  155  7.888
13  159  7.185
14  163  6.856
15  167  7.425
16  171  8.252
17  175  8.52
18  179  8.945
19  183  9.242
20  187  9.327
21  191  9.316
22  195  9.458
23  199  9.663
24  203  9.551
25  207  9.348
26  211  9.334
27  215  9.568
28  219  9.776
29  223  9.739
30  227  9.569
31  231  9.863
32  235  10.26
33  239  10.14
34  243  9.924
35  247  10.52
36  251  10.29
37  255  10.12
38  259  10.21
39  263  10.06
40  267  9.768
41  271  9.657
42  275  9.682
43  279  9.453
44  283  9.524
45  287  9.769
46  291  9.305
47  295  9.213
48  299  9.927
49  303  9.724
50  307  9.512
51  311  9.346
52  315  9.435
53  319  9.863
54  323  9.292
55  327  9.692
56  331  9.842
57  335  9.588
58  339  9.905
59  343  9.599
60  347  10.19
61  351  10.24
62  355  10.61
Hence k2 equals 0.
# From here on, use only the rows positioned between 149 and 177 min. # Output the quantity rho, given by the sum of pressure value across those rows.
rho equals 55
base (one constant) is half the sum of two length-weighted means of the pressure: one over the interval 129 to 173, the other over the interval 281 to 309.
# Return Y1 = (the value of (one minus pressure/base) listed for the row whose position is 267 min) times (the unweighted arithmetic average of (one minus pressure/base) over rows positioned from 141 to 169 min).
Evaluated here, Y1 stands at -0.0087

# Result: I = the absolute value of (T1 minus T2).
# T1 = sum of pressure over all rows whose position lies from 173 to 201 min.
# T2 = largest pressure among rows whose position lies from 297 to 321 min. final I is 55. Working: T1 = 64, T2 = 9.927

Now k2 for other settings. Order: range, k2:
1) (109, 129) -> 0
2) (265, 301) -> 2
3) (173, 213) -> 7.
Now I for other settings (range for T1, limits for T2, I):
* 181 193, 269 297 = 18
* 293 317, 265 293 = 47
